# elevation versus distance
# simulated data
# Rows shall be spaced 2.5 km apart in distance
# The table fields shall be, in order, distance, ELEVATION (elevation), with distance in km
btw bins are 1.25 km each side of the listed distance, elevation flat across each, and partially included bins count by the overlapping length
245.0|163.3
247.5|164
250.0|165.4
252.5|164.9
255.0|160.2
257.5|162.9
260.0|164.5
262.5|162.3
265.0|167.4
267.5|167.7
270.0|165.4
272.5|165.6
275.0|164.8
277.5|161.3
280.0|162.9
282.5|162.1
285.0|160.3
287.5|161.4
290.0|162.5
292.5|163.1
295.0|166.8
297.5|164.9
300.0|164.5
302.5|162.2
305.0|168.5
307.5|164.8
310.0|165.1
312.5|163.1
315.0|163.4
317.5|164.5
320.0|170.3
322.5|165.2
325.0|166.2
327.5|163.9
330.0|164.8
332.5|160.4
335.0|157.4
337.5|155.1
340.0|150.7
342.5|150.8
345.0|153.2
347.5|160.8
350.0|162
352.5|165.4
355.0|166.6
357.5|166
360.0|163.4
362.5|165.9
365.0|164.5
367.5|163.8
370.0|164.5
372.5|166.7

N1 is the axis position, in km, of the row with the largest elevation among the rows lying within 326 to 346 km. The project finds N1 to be 330.0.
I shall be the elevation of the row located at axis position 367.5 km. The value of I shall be 163.8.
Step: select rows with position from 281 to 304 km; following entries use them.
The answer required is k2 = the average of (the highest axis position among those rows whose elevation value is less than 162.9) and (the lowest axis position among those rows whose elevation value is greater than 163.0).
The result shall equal 297.5 km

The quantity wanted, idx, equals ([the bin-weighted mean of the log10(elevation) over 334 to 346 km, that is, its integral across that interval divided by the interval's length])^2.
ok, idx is 4.78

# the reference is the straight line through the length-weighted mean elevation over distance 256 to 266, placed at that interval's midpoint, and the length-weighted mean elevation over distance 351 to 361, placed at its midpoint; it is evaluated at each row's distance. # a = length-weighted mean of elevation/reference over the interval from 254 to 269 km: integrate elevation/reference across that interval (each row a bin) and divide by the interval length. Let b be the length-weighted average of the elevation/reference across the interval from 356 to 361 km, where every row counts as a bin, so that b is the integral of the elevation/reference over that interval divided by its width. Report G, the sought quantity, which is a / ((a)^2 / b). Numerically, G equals 1.00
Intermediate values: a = 1.00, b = 1.00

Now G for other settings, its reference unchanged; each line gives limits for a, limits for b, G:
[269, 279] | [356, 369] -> 1.00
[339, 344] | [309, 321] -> 1.10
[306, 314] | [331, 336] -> 0.97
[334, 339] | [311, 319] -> 1.05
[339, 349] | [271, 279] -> 1.07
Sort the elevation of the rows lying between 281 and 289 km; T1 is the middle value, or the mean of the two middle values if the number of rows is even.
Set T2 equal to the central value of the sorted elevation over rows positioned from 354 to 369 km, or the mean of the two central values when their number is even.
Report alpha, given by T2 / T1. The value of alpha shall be 1.02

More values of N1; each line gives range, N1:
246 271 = 267.5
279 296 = 295.0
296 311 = 305.0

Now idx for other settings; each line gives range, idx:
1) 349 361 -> 4.91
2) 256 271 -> 4.92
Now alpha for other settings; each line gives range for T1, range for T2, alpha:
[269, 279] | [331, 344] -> 0.94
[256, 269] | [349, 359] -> 1.01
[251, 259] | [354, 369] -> 1.01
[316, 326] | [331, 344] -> 0.94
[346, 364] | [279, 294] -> 0.98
